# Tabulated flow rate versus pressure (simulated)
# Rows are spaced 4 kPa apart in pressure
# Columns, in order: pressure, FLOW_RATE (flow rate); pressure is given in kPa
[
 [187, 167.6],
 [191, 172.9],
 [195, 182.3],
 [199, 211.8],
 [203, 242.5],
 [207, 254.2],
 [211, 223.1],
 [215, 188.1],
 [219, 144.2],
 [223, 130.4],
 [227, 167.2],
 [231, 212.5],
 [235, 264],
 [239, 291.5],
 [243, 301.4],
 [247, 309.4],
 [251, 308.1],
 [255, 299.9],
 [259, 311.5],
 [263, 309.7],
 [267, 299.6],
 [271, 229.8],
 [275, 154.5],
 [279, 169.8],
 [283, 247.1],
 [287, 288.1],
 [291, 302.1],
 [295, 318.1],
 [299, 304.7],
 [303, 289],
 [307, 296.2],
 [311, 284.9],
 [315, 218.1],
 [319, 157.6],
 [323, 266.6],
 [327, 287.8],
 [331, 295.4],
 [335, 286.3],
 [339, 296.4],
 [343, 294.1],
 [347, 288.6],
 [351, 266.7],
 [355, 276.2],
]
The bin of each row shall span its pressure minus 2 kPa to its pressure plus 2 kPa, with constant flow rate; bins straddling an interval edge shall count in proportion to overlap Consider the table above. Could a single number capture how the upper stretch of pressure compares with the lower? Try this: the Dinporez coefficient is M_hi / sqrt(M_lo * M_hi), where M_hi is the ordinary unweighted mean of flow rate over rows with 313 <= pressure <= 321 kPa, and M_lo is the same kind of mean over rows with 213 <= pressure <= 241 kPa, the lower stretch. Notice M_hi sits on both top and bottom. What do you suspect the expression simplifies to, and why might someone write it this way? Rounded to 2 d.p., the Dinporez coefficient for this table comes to 0.97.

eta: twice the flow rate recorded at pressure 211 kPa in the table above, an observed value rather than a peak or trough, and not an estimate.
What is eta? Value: 446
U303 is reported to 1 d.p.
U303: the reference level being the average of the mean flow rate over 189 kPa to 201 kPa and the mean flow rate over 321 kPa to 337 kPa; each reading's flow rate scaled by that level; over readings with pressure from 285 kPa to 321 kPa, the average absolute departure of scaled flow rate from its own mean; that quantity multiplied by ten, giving 1.6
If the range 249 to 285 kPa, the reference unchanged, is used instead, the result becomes 2.2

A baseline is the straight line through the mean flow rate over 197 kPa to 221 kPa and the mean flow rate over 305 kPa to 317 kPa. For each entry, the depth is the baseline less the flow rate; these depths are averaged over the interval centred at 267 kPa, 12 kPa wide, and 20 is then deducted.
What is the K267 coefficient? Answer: -57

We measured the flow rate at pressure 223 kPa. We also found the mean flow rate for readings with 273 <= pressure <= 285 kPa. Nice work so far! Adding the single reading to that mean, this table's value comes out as 321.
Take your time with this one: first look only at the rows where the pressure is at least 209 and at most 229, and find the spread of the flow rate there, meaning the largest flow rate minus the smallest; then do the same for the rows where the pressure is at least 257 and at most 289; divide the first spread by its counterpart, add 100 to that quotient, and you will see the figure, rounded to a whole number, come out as 101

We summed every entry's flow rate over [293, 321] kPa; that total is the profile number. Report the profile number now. 1869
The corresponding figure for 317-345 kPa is 1884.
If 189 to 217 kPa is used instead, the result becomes 1475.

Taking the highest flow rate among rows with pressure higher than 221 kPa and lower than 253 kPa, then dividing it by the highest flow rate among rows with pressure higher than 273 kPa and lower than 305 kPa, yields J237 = 0.97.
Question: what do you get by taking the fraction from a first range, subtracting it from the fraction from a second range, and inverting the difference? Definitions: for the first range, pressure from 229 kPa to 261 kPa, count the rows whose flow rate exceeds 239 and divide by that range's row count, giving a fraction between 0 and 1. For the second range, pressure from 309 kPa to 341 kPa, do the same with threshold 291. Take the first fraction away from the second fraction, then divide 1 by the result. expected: -1.6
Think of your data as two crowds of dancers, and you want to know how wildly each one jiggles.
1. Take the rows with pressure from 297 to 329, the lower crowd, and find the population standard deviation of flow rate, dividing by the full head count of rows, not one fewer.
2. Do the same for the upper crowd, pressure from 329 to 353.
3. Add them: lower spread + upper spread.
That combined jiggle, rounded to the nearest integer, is 57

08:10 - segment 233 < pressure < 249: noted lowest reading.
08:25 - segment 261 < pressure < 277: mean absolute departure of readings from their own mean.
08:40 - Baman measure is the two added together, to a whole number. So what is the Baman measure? 320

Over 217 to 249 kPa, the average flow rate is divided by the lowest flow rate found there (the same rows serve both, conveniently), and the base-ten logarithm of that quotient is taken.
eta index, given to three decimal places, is 0.242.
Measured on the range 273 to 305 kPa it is 0.225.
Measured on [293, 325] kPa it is 0.229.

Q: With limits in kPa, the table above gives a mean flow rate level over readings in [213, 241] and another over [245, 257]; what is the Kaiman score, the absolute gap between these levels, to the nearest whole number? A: 106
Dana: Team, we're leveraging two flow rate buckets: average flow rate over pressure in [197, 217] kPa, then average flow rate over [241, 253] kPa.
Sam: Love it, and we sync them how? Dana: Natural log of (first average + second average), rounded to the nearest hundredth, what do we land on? 6.27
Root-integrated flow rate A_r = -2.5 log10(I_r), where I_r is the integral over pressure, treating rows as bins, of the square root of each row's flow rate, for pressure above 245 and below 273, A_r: -6.70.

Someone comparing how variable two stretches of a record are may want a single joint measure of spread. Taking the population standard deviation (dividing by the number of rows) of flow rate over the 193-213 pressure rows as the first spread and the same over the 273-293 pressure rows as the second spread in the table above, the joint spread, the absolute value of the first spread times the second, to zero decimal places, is 1509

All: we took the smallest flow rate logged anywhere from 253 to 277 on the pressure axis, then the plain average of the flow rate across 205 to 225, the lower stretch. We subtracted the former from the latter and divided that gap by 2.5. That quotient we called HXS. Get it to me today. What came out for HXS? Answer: 13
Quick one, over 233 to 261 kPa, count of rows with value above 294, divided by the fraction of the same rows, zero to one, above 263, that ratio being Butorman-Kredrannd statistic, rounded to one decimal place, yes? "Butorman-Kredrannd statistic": 5.0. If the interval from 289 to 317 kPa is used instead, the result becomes 4.7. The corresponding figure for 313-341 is 2.8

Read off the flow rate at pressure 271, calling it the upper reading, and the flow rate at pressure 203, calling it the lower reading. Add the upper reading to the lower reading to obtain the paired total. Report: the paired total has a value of 472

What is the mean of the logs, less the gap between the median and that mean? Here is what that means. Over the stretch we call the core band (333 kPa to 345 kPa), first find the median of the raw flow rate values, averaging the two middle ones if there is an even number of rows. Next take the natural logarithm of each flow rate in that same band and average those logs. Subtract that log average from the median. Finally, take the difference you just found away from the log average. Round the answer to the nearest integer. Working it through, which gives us -283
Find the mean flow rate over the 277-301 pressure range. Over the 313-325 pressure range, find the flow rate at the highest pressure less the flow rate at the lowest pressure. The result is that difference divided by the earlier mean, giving 0.18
